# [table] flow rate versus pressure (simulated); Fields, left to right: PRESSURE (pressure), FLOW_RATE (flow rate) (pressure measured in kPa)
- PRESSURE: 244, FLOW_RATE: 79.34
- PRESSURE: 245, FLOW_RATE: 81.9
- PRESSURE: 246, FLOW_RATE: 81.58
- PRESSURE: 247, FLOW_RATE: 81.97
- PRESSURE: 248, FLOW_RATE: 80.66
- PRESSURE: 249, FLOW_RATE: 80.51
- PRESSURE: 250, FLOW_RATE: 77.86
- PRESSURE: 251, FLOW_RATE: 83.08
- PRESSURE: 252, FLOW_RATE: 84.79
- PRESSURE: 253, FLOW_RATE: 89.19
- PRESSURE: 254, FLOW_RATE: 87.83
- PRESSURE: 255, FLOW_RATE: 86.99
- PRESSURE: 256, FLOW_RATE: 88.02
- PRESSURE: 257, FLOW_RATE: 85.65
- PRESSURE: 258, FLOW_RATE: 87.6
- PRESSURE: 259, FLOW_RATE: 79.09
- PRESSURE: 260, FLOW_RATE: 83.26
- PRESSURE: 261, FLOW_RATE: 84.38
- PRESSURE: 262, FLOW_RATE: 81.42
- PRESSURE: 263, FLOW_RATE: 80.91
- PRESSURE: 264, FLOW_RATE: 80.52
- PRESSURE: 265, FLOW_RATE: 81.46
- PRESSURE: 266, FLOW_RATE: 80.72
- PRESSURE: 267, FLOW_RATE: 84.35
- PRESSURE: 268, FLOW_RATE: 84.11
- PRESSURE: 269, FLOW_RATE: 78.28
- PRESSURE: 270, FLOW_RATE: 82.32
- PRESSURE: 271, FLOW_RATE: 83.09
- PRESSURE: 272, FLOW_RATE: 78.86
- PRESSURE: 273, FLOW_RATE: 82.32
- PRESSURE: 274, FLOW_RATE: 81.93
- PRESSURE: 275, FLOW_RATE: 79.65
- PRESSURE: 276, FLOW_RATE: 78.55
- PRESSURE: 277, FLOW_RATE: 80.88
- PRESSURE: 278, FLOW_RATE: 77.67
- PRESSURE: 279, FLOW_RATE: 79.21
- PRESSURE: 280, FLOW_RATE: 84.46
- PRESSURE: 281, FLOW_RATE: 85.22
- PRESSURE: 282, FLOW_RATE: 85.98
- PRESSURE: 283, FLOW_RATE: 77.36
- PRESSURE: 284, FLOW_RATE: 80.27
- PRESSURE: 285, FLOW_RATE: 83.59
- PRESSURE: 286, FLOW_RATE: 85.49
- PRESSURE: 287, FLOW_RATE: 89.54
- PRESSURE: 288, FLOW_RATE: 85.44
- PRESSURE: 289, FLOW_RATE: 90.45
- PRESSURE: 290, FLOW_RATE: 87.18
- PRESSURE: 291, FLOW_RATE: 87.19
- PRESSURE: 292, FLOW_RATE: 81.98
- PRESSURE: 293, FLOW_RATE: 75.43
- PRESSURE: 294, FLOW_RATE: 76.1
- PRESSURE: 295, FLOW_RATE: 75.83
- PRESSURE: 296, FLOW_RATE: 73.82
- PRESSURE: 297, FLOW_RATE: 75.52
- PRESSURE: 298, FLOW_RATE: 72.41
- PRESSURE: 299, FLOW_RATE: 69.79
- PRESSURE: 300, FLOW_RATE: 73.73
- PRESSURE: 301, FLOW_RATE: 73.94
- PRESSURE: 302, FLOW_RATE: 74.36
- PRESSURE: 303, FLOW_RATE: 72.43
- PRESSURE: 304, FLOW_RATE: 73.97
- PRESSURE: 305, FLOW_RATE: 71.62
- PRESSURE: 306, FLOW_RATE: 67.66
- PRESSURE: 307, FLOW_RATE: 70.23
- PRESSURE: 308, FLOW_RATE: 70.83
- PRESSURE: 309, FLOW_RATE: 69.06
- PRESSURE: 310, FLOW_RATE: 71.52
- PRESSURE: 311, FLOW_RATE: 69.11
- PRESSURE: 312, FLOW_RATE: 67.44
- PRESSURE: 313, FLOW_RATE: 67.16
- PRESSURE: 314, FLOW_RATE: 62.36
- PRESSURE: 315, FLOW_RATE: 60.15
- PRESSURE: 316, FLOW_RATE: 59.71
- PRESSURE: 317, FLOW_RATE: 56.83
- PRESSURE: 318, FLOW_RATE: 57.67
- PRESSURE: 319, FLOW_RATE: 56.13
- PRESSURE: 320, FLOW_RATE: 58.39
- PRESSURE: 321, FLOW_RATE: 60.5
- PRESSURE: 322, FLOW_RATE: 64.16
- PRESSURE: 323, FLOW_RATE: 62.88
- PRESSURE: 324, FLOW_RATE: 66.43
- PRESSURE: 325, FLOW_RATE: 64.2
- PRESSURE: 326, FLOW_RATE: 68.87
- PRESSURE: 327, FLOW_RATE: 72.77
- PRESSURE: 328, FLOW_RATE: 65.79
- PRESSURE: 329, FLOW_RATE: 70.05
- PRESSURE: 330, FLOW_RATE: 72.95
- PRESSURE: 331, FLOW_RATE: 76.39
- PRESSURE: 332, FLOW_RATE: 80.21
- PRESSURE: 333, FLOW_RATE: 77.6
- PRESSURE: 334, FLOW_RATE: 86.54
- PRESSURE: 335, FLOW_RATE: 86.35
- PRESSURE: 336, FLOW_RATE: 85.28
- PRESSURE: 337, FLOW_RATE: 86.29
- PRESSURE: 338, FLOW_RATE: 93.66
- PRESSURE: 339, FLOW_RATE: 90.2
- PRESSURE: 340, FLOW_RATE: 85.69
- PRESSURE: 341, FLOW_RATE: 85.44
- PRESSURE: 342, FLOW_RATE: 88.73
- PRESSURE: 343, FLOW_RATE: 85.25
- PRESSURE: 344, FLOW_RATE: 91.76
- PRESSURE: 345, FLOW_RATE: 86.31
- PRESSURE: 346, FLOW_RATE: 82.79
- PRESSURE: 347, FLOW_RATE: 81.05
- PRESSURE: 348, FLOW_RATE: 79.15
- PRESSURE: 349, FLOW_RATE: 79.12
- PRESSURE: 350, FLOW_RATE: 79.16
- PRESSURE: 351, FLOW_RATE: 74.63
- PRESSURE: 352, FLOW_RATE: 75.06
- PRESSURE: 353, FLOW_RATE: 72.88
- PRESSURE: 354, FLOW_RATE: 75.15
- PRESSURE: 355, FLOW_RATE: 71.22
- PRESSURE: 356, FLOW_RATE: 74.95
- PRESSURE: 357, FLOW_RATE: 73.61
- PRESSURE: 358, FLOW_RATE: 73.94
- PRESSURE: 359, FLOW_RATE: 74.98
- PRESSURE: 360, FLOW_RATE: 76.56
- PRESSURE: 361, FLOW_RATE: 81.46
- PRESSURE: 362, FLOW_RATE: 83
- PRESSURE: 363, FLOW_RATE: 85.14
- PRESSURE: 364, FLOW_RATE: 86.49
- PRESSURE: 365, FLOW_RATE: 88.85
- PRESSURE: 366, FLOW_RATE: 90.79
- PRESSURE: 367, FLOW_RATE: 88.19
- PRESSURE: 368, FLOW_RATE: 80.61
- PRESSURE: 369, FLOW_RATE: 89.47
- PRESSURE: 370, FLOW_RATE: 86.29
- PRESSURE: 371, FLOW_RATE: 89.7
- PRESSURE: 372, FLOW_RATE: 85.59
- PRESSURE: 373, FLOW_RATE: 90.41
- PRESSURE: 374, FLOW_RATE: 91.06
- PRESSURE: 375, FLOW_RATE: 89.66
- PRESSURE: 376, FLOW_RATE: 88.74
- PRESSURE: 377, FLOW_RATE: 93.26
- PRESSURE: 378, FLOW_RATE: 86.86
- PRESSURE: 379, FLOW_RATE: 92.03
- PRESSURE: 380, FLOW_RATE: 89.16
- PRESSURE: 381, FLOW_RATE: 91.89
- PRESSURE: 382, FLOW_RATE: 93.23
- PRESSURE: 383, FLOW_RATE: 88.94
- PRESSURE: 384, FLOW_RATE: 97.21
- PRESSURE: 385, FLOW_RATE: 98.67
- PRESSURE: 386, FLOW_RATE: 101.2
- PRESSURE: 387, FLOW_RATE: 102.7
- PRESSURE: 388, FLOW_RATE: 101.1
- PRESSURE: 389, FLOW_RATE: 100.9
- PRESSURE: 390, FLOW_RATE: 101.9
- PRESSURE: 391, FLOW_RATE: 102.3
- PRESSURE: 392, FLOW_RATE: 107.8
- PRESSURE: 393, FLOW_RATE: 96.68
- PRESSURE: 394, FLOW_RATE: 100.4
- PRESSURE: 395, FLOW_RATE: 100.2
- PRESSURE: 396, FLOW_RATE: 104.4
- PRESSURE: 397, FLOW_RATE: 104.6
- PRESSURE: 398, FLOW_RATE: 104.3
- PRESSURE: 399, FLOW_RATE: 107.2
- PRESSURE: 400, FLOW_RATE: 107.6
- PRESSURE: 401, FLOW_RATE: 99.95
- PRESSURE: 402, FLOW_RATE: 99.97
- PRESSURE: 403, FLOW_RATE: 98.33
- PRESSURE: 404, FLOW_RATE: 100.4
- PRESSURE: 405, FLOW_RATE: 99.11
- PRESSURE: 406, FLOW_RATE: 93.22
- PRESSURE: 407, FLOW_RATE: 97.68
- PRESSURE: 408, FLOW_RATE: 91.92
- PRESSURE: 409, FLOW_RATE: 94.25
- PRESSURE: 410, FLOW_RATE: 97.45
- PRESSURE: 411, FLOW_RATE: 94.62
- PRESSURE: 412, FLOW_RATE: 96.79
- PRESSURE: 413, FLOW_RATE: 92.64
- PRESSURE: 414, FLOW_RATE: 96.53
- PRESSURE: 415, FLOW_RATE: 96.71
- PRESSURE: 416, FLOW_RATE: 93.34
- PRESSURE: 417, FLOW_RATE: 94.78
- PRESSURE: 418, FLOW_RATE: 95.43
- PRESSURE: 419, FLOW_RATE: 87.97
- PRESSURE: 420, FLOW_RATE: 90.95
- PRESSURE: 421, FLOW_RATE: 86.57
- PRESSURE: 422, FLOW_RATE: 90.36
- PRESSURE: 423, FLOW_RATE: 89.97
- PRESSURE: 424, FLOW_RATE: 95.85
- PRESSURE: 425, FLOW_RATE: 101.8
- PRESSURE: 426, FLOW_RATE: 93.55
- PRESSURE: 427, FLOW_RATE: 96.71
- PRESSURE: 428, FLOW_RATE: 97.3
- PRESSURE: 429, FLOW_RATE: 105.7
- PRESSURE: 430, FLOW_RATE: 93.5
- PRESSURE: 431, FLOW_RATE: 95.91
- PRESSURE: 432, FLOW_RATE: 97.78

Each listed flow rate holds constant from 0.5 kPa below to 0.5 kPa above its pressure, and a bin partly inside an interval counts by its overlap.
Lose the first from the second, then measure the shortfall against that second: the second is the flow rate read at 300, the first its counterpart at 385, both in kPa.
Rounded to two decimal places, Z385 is -0.34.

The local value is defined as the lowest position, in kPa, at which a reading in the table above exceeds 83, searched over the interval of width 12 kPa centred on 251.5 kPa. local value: 251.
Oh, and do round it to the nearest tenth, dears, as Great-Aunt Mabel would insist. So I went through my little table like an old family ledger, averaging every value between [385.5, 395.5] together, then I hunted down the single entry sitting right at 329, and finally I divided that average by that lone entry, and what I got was 1.4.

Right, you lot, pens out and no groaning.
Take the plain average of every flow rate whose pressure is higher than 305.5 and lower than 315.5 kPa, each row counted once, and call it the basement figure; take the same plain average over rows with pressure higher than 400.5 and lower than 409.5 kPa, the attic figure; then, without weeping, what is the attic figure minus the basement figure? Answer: 30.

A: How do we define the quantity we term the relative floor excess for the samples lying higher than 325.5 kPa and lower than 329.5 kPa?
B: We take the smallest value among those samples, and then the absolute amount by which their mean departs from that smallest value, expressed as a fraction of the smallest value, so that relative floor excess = 0.05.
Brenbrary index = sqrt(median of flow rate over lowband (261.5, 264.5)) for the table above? 9.0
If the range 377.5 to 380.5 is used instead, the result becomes 9.4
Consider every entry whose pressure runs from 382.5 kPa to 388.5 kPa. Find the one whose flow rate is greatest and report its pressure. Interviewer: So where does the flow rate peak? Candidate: 387 kPa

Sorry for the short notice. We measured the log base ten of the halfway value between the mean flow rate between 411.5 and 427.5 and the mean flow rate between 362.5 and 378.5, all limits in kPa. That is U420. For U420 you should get 1.96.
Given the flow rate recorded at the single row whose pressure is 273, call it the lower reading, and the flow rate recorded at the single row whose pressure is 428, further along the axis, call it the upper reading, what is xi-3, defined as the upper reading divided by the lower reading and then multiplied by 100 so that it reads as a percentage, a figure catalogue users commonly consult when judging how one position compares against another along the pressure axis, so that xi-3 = 118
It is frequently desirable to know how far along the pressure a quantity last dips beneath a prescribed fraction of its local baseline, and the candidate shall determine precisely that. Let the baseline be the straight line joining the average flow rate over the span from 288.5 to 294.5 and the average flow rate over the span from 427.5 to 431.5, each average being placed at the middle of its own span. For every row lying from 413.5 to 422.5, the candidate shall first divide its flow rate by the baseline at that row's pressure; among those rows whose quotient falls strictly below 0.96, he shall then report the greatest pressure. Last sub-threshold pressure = 422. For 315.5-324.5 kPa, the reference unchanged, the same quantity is 324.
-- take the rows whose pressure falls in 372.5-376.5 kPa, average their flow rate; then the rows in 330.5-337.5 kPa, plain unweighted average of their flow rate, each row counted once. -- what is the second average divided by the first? 0.92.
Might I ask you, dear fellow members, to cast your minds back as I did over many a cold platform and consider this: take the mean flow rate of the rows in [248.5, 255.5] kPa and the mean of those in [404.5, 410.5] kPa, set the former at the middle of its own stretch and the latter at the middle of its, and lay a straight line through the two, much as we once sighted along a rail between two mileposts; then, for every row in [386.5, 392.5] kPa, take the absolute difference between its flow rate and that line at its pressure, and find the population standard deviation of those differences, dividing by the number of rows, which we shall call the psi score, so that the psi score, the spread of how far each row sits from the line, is 2.3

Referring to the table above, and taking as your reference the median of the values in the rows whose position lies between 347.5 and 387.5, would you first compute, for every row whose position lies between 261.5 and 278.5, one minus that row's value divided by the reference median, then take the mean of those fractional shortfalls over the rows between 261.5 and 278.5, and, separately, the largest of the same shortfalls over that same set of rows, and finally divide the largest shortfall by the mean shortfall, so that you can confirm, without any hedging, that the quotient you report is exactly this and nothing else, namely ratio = 1.6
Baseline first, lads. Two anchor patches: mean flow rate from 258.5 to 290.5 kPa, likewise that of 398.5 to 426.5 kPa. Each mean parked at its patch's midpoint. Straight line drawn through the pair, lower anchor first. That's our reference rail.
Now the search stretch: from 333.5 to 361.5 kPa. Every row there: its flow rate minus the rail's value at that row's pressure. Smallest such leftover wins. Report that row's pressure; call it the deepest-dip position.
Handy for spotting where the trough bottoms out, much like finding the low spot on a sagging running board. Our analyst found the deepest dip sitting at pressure 355 kPa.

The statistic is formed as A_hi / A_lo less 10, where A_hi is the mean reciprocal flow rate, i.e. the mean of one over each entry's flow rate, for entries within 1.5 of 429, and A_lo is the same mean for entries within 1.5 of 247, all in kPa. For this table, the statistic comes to -9.17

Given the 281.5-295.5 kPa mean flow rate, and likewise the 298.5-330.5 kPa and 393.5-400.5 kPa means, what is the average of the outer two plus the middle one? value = 160.5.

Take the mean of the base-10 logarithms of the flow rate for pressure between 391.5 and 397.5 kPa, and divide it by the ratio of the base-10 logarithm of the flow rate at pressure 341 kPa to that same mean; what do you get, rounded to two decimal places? 2.09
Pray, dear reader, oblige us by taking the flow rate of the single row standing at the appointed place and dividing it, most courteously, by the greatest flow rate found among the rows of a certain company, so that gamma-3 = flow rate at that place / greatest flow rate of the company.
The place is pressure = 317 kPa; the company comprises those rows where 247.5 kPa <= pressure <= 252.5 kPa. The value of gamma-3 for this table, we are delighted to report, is 0.67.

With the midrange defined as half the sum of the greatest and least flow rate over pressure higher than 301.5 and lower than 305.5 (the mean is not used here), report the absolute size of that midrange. 73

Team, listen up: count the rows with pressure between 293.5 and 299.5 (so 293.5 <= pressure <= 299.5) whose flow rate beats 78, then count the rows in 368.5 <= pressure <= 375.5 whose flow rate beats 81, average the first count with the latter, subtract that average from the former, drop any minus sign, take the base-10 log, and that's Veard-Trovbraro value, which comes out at 0.5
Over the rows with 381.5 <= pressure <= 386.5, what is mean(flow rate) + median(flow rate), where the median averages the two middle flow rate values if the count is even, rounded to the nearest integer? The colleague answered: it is 193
